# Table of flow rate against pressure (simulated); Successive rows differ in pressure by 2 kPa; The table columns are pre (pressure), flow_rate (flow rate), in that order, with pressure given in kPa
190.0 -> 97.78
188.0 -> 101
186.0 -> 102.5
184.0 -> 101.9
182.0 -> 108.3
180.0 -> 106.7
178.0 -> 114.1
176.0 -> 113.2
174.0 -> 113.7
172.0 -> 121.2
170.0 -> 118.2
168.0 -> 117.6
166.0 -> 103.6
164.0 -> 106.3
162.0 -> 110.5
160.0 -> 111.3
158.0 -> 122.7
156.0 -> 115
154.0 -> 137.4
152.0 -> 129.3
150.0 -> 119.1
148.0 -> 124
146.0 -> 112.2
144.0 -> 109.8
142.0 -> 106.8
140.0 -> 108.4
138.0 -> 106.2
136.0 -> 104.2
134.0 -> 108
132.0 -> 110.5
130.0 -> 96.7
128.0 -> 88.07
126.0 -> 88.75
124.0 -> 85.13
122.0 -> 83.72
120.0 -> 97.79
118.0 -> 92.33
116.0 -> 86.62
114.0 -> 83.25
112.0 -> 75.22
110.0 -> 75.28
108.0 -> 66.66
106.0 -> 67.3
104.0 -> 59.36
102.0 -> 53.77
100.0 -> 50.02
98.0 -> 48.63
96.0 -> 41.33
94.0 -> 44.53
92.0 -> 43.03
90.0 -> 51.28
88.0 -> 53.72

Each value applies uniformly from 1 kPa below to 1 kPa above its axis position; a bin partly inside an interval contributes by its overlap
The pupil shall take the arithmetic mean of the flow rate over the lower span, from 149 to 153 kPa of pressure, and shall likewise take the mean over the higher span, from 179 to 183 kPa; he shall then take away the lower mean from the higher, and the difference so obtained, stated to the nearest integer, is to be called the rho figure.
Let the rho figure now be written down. -17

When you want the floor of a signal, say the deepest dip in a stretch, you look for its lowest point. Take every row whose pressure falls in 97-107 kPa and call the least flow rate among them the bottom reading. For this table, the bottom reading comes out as 48.63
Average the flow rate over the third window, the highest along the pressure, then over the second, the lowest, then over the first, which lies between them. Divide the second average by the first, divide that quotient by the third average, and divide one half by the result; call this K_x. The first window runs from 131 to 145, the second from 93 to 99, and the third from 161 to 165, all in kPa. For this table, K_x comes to 130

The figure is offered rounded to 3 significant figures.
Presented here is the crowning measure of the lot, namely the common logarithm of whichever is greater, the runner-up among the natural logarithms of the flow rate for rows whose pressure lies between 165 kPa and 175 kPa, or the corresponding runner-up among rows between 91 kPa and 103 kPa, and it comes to 0.679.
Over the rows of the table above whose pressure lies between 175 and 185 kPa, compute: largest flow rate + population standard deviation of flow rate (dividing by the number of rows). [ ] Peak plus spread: 119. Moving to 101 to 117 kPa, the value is 97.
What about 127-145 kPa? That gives 117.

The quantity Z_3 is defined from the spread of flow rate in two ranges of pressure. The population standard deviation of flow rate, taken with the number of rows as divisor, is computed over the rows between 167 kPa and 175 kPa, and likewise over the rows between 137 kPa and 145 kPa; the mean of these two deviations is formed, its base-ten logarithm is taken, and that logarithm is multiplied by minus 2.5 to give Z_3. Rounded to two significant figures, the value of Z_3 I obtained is -0.77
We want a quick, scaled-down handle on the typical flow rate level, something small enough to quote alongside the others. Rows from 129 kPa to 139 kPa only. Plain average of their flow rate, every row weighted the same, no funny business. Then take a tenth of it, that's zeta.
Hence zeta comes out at 10.5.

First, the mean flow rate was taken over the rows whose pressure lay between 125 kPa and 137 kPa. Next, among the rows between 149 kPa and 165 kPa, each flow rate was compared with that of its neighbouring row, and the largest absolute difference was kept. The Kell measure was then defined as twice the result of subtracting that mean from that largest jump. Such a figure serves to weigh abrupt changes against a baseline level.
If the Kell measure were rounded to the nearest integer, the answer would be -154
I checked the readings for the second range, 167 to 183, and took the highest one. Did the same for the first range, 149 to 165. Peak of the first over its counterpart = 1.1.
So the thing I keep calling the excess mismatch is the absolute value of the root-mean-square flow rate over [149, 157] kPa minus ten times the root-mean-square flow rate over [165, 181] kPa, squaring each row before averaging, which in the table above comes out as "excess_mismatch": 1011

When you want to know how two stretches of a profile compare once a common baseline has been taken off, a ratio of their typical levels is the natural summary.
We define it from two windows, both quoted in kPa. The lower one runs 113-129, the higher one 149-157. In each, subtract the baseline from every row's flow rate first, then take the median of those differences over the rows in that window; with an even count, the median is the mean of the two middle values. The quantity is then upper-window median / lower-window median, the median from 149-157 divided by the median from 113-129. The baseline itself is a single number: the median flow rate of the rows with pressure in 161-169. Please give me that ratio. -0.8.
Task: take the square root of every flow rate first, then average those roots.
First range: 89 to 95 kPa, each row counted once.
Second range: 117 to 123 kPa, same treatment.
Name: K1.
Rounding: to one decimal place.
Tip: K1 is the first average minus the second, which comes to -2.8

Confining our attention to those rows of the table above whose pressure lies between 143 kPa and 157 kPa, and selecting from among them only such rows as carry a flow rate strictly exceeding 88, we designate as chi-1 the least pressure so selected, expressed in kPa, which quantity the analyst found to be 144.0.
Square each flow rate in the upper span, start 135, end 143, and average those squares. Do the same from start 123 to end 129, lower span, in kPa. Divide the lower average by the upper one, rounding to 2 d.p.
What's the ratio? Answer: 0.67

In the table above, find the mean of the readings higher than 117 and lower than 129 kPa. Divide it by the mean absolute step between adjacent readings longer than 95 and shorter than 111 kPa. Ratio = 18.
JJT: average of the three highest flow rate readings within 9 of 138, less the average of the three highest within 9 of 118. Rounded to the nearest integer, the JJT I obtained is 18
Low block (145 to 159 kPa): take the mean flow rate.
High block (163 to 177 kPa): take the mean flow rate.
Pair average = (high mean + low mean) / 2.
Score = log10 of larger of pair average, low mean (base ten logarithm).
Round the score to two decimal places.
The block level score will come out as 2.09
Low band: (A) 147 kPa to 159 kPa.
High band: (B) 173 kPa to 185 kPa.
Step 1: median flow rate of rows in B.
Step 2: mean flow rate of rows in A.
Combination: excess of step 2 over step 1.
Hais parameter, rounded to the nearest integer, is 14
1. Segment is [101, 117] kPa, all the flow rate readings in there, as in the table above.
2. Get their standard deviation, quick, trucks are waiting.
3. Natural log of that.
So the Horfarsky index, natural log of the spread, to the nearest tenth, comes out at 2.4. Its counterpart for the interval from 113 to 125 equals 1.7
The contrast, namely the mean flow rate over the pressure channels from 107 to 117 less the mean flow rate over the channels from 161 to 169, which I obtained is -32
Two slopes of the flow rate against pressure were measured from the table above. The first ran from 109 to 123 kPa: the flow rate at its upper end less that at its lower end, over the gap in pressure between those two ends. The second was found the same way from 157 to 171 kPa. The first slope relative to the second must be -1.9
